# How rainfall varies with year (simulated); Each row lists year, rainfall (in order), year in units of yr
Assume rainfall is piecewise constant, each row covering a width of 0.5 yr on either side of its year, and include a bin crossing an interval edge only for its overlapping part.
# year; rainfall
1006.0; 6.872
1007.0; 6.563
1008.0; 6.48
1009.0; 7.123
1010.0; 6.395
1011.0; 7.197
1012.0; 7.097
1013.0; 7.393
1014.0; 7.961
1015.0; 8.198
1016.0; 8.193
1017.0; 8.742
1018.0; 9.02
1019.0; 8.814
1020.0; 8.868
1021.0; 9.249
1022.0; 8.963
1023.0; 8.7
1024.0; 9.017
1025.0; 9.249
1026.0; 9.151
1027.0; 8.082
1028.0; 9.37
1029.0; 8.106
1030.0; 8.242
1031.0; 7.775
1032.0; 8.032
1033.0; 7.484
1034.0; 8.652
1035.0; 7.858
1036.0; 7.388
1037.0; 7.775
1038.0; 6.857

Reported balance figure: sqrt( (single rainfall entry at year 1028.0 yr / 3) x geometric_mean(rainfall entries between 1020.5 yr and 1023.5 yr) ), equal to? 5.3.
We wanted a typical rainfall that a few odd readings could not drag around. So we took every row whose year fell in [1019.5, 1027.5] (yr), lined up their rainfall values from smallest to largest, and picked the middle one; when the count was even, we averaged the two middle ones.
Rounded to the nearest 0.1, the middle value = 9.0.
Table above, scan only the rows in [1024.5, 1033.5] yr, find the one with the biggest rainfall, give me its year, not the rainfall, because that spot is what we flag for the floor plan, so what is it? 1028.0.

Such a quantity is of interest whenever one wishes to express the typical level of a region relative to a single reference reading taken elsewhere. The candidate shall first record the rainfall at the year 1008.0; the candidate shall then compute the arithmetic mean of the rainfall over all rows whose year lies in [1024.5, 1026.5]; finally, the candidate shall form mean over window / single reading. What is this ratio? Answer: 1.42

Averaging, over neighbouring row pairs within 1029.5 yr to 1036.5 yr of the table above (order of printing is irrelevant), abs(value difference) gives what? 0.6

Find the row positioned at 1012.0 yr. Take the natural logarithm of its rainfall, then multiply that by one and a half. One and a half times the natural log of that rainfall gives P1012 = 2.94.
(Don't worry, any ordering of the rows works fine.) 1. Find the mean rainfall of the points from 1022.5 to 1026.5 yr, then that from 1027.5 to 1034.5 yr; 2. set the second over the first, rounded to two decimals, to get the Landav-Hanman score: 0.91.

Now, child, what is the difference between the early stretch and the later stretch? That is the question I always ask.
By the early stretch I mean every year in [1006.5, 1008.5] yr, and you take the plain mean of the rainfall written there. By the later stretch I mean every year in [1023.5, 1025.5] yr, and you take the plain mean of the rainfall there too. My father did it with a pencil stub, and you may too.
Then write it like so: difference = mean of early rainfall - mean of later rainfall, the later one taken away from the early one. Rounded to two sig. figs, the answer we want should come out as -2.6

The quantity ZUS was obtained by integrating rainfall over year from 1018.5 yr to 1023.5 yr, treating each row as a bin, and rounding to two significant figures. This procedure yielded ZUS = 45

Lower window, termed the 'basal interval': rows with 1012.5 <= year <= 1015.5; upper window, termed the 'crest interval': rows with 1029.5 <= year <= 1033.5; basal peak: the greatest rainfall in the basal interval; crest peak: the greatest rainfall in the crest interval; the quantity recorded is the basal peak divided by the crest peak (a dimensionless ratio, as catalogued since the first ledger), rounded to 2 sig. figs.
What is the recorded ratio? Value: 0.99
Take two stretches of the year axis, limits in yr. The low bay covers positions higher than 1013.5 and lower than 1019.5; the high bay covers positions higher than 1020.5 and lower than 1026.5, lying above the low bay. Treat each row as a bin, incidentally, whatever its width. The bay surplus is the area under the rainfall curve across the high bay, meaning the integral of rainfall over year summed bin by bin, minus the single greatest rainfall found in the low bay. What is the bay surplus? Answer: 45.3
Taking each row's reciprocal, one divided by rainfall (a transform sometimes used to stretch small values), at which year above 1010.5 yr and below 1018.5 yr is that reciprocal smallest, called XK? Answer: 1018.0 yr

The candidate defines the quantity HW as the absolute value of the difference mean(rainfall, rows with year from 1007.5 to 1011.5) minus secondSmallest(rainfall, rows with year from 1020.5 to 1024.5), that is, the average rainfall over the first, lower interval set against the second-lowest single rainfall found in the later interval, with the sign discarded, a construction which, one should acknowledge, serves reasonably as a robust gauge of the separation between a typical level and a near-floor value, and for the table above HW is 2.2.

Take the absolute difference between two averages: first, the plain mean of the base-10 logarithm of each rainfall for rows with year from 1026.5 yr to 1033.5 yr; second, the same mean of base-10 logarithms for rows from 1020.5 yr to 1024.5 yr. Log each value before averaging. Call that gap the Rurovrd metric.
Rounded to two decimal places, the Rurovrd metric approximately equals 0.04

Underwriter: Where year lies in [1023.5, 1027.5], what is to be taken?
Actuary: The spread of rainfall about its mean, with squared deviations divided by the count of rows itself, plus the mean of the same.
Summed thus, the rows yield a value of 9.3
